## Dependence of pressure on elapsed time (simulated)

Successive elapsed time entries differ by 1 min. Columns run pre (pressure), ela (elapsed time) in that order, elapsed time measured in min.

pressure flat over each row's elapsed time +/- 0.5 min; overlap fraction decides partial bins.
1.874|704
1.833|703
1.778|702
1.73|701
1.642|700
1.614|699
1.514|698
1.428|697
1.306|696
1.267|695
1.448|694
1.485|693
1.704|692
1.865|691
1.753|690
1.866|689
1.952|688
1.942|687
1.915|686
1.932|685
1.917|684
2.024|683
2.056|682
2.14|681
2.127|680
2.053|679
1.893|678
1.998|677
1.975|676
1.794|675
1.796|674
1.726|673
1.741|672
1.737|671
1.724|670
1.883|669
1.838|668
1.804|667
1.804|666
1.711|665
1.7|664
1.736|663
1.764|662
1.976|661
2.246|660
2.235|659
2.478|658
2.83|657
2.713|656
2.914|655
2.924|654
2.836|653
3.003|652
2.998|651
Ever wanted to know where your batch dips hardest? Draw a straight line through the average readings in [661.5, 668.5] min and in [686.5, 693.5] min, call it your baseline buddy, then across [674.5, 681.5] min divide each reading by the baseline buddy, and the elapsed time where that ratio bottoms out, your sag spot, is 675 min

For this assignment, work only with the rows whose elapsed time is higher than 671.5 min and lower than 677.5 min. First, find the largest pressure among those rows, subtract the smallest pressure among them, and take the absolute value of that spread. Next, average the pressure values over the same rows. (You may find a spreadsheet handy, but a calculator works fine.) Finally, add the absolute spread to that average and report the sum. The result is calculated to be 2.1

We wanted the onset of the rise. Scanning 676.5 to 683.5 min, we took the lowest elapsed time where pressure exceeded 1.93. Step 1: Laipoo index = 677 min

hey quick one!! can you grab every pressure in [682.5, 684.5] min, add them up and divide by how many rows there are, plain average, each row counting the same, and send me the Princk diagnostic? 2.0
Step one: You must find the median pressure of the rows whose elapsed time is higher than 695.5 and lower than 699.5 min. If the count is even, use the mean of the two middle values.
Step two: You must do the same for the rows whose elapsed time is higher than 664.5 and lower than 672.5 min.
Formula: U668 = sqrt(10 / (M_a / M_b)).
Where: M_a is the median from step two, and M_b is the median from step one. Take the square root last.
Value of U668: 2.9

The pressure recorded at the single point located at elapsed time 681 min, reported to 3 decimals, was 2.140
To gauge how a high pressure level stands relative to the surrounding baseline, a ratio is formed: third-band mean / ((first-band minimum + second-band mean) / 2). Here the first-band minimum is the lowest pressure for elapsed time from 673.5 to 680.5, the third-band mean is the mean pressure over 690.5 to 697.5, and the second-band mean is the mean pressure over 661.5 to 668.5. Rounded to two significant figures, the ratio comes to 0.84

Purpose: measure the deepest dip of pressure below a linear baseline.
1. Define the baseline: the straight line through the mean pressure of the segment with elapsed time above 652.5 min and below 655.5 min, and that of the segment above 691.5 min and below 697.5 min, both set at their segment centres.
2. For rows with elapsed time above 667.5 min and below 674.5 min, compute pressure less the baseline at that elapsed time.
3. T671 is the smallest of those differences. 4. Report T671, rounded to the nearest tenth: -0.6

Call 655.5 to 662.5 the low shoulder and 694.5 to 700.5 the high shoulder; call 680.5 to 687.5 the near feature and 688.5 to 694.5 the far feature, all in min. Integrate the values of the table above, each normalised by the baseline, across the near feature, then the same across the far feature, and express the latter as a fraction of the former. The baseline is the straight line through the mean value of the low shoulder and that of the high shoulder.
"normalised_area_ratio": 0.80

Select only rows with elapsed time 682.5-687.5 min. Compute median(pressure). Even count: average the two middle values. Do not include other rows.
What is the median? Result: 1.93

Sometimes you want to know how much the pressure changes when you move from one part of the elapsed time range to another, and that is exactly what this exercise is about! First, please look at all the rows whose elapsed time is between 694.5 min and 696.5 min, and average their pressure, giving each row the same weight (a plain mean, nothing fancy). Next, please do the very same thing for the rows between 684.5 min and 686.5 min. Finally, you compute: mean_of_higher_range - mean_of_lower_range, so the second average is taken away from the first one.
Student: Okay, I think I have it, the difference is -0.6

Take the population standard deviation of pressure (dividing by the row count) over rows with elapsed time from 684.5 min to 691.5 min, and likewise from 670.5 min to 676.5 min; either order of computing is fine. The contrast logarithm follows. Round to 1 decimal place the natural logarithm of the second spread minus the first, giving -3.9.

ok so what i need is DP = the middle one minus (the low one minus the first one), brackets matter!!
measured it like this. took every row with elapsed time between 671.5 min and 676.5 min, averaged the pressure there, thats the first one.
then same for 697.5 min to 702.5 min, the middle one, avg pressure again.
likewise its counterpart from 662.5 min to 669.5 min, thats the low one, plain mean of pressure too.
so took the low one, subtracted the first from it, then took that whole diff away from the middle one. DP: 1.68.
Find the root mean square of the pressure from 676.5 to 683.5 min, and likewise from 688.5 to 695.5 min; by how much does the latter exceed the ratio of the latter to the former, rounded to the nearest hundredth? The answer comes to 0.84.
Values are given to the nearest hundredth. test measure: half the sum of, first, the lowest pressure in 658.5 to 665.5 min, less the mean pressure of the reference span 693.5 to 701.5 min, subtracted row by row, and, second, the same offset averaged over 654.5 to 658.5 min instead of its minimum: 0.72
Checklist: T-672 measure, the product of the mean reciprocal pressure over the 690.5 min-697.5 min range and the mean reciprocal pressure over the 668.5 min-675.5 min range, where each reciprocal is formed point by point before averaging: 0.38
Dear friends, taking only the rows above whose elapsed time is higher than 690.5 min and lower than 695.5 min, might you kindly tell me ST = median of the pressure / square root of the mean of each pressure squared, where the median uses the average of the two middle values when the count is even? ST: 0.95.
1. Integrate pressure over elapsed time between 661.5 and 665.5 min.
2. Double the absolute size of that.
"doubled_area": 13.8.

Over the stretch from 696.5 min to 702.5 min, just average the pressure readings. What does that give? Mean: 1.62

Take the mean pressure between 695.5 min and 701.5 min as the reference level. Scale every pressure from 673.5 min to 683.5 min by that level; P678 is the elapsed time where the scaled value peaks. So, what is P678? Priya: 681 min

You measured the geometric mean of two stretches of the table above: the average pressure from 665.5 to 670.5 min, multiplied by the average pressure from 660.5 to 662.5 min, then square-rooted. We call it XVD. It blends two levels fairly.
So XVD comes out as 1.84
